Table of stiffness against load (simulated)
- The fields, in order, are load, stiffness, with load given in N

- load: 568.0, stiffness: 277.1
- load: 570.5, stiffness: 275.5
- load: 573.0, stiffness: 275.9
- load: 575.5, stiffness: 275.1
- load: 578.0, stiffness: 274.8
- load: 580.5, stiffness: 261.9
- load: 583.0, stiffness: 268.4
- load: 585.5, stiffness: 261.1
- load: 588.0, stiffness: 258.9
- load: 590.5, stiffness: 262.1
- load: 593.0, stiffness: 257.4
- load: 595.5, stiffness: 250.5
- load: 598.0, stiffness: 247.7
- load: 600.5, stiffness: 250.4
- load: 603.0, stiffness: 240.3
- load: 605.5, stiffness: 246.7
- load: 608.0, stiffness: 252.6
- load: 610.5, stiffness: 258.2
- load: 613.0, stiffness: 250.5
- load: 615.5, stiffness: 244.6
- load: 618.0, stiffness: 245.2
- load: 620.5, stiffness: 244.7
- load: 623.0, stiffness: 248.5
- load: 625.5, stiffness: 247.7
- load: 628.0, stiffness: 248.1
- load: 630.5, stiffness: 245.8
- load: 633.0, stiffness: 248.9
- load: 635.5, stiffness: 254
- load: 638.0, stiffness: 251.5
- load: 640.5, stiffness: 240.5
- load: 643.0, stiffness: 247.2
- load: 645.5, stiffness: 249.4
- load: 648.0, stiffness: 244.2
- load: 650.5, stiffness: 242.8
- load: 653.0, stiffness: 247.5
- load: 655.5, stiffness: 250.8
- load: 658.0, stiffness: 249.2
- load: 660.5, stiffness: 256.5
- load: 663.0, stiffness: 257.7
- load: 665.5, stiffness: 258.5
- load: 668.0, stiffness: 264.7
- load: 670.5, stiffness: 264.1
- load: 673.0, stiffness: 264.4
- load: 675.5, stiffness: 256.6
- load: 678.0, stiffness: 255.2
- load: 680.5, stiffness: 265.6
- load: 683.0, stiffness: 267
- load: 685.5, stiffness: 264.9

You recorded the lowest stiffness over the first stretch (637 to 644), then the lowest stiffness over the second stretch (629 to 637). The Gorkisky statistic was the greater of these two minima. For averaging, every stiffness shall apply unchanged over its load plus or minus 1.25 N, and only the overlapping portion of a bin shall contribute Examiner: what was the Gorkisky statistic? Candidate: 246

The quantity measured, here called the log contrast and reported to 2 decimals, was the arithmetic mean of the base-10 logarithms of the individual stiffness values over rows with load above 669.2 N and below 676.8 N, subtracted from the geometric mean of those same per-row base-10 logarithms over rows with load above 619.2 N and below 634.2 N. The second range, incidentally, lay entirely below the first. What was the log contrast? -0.02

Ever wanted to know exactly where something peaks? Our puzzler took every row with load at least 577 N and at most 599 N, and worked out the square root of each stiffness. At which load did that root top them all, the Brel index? 578.0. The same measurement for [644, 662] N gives 660.5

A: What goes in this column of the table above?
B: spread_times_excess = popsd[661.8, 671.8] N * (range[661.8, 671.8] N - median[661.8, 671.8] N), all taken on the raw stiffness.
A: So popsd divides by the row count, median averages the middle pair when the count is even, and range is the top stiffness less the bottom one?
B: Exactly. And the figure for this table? -806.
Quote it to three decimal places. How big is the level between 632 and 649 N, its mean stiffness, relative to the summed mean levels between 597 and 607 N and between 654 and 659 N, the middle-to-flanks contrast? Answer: 0.500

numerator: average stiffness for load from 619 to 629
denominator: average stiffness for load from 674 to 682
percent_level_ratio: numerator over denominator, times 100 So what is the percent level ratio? 95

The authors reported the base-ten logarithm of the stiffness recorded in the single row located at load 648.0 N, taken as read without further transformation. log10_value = 2.388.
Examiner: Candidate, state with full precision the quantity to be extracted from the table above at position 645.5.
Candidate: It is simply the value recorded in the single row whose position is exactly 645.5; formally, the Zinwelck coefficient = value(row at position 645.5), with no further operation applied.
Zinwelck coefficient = 249.4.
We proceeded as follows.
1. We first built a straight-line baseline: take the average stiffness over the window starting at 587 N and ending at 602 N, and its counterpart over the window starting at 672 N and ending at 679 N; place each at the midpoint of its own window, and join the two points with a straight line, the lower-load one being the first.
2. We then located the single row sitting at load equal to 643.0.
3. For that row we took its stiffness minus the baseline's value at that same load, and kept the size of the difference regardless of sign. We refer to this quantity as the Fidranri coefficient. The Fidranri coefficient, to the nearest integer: 10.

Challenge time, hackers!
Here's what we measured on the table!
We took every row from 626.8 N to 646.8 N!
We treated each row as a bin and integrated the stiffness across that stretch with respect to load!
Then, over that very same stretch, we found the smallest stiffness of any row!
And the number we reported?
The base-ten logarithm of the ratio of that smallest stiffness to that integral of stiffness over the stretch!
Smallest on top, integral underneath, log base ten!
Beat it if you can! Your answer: -1.31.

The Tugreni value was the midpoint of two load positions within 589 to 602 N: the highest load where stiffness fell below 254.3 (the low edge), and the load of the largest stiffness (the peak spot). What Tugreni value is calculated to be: 595.5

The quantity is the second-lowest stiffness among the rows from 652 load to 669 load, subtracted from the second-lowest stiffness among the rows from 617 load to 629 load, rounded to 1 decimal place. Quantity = -4.0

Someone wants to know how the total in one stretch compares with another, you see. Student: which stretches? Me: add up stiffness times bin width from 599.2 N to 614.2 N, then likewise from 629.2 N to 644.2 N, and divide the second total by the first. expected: 0.993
